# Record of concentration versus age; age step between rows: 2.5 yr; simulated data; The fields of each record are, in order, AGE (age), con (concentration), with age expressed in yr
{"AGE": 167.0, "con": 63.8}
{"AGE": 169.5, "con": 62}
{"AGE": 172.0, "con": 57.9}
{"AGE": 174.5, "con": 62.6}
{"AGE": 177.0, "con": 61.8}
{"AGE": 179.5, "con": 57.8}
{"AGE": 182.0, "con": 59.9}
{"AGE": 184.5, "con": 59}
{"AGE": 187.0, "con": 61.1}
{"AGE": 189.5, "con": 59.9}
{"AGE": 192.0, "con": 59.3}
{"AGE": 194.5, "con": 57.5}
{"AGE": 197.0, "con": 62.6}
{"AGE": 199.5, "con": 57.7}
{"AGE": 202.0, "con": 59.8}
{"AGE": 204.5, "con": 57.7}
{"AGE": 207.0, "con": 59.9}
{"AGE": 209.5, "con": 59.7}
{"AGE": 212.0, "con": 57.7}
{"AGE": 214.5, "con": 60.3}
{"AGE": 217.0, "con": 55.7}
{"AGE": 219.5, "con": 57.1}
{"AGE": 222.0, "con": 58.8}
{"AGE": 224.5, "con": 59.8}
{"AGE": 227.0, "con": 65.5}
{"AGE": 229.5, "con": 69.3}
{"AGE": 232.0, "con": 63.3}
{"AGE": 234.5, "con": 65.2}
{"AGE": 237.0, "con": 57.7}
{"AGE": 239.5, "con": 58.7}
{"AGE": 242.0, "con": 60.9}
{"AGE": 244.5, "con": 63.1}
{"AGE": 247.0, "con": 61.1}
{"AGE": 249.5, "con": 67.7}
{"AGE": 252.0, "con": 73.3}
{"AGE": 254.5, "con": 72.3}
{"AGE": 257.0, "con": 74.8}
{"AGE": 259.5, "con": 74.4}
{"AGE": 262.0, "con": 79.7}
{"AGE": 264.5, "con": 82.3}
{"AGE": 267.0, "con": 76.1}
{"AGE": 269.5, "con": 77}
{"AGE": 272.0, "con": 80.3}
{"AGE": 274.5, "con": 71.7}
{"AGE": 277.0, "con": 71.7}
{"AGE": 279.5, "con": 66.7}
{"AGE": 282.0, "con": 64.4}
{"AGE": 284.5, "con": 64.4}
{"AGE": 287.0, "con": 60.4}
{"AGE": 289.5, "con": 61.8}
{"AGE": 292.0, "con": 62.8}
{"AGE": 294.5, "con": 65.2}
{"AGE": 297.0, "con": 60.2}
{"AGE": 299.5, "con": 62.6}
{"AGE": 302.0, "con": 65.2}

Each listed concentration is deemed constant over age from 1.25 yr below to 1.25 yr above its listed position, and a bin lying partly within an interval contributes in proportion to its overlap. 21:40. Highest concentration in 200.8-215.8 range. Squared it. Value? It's 3636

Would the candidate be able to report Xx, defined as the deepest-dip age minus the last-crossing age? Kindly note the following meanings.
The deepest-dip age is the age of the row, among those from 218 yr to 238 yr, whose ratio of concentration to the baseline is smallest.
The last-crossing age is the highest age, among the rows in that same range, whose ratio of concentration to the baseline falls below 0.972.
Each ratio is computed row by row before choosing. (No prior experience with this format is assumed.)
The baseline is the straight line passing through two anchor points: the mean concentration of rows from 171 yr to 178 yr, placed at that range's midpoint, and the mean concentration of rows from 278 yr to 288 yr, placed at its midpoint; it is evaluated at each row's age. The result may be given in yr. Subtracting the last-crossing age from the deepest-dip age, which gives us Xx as -17.5 yr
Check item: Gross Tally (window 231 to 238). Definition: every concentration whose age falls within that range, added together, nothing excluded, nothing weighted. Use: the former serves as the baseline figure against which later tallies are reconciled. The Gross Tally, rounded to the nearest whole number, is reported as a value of 186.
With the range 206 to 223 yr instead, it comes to 409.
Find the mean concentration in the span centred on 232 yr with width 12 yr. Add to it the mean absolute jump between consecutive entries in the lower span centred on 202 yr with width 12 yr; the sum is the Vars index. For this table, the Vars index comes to 67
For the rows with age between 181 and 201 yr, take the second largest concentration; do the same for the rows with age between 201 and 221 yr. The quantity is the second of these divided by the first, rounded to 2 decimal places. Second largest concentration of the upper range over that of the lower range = 0.98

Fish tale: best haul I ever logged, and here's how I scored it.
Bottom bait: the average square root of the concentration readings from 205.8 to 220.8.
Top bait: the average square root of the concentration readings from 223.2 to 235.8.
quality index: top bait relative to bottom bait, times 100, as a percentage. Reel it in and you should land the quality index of 105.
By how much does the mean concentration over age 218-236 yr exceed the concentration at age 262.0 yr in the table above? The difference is -17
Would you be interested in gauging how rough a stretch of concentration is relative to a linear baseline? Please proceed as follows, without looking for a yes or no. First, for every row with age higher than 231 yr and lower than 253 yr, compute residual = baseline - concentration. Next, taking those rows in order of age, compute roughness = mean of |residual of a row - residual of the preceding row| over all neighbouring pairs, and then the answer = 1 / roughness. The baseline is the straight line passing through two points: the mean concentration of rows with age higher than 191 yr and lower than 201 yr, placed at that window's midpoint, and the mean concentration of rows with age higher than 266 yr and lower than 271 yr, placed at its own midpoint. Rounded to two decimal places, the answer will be 0.30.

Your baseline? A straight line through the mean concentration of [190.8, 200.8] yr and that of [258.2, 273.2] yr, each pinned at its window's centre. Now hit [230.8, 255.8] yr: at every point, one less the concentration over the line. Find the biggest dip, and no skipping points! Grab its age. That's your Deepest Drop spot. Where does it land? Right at 237.0 yr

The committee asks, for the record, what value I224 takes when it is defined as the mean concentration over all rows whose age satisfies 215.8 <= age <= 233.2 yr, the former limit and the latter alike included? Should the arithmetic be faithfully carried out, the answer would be 61.4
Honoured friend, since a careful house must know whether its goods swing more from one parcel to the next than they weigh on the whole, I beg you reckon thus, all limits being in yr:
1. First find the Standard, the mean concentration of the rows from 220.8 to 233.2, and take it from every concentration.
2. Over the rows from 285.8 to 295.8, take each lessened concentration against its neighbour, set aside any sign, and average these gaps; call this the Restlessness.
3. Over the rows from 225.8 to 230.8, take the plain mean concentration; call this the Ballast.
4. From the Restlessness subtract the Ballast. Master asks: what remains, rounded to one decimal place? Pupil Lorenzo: -65.8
